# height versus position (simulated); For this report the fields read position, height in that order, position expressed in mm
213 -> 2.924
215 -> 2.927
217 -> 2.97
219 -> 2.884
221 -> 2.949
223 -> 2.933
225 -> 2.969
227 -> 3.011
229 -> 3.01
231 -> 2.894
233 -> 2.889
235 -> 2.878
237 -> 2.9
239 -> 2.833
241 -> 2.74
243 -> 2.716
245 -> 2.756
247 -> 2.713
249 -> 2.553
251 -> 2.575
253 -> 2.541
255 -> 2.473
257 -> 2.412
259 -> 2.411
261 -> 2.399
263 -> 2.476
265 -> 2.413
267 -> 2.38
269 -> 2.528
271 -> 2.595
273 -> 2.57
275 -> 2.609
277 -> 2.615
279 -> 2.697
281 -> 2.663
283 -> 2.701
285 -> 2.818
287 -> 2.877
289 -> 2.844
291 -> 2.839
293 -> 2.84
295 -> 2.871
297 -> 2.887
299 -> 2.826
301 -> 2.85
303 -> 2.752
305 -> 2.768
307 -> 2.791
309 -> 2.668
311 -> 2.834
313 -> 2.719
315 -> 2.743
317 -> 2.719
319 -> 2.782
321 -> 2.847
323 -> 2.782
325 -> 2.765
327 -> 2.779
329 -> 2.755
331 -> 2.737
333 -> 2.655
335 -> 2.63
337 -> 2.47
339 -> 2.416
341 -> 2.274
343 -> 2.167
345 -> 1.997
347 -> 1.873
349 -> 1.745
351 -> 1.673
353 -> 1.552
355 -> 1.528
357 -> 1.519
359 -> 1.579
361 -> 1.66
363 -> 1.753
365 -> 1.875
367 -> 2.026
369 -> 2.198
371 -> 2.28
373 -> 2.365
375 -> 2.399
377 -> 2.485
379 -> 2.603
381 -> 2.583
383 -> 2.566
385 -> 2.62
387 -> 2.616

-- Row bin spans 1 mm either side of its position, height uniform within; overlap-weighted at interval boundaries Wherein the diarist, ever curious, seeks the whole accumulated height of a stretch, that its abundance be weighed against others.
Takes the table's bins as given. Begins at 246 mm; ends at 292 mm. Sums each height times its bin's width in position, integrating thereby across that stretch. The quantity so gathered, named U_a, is 119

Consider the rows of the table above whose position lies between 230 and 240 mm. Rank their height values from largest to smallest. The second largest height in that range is 2.894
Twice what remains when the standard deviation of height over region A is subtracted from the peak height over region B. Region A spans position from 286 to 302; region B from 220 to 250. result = 5.98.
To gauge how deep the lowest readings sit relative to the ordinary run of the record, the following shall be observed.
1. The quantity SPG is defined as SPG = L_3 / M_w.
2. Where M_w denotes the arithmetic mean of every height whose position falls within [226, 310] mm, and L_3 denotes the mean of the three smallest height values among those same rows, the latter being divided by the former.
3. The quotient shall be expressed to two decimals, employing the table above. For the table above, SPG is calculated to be 0.89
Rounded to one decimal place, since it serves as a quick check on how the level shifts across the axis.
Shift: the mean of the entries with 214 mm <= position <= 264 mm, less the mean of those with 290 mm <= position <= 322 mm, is 0.0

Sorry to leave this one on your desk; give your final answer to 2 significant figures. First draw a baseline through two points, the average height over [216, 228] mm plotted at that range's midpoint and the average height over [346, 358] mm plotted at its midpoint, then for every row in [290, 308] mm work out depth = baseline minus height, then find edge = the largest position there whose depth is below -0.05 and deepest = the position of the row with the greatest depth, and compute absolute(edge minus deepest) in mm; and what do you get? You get 16 mm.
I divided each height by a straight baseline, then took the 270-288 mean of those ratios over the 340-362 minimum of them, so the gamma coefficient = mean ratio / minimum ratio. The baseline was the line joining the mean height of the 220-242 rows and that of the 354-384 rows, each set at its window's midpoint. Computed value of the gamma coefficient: 1.5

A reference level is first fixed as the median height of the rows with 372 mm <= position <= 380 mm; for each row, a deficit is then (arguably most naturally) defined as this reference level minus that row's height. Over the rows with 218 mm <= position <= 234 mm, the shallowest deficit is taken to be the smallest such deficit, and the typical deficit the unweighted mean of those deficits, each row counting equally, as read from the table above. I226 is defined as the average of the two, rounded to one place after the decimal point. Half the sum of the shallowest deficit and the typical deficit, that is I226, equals -0.5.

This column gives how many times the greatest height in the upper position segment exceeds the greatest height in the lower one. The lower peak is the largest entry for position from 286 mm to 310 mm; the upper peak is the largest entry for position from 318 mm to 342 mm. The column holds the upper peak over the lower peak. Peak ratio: 0.99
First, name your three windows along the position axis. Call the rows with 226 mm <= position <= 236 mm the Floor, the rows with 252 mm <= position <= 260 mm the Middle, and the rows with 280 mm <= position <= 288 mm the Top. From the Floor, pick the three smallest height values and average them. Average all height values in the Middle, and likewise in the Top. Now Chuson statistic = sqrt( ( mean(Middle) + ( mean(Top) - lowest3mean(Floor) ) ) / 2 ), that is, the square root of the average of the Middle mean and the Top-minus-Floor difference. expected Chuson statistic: 1.081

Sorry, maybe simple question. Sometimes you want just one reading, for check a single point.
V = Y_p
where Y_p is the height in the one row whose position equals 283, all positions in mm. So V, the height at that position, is 2.701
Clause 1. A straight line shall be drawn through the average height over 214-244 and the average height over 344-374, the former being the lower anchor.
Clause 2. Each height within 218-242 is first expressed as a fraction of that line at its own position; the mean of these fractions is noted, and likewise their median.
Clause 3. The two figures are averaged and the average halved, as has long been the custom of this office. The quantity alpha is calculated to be 0.50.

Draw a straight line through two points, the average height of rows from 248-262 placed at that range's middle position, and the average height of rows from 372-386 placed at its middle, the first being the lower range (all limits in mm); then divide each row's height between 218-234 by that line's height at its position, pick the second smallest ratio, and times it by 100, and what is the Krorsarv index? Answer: 117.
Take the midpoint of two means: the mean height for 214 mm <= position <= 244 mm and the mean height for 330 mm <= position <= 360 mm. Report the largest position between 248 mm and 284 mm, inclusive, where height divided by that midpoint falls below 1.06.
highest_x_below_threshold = 277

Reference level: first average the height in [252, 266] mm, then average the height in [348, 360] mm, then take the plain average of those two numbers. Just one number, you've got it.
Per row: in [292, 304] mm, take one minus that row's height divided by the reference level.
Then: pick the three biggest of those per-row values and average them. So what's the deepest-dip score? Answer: -0.39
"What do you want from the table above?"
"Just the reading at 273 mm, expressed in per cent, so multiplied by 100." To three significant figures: 257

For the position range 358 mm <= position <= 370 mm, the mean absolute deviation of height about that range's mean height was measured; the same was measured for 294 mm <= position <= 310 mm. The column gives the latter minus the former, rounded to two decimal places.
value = -0.13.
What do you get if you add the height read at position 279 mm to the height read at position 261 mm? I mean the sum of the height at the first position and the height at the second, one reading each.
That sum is 5.1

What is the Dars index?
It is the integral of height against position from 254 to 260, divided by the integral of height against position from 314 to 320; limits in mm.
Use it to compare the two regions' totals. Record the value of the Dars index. 0.89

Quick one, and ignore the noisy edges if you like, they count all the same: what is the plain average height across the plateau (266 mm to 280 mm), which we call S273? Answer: 2.57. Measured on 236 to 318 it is 2.68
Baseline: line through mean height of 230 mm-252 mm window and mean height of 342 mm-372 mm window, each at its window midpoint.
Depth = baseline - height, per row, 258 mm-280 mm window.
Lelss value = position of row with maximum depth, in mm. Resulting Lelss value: 259 mm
